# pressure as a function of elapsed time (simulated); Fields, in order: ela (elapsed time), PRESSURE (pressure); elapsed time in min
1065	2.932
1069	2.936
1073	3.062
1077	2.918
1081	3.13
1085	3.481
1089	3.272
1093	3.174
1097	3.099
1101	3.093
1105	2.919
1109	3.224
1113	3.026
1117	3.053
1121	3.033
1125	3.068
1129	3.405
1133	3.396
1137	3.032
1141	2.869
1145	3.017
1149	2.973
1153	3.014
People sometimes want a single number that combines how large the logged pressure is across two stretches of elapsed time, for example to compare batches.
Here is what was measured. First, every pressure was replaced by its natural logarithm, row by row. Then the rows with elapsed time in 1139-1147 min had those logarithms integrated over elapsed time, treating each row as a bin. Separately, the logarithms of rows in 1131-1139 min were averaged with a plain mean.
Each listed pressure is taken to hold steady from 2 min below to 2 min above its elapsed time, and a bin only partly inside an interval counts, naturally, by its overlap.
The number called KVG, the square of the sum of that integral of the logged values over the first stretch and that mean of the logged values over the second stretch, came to 96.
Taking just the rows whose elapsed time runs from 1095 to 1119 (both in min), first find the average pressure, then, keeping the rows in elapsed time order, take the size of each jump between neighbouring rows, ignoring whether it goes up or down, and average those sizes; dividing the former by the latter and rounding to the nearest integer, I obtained 22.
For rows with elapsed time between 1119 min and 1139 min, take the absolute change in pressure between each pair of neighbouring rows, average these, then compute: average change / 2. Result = 0.093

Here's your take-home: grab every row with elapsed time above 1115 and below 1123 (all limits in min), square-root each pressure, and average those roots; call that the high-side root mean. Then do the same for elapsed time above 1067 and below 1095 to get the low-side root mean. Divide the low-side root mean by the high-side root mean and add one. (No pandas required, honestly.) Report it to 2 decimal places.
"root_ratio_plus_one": 2.02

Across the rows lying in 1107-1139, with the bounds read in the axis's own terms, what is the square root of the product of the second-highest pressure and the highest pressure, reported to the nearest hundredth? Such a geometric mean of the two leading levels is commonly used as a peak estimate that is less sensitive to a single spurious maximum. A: 3.40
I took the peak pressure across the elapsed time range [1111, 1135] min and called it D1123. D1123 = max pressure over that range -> 3.405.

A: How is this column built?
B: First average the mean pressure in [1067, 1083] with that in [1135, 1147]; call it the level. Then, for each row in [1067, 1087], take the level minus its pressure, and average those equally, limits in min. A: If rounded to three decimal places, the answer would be -0.113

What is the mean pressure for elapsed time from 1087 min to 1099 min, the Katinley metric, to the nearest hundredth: 3.18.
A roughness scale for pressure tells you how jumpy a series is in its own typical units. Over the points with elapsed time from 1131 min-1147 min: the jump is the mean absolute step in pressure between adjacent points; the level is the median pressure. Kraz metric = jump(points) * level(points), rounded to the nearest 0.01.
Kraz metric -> 0.68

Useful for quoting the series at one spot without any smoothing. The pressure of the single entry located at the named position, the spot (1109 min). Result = 3.224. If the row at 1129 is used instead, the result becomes 3.405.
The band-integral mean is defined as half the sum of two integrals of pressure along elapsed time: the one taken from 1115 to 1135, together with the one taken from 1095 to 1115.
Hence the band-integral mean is 62.6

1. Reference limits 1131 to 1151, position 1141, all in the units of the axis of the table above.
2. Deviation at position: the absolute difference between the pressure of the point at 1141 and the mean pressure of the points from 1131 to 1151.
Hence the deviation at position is 0.19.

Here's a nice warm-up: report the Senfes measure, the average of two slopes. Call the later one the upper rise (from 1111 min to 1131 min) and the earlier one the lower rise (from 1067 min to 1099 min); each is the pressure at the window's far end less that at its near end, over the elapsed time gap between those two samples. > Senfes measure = 0.015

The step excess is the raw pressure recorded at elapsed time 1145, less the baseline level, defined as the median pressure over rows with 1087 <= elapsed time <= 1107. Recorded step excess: -0.08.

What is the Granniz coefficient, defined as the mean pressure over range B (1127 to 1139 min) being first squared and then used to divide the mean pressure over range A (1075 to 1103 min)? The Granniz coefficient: 0.29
